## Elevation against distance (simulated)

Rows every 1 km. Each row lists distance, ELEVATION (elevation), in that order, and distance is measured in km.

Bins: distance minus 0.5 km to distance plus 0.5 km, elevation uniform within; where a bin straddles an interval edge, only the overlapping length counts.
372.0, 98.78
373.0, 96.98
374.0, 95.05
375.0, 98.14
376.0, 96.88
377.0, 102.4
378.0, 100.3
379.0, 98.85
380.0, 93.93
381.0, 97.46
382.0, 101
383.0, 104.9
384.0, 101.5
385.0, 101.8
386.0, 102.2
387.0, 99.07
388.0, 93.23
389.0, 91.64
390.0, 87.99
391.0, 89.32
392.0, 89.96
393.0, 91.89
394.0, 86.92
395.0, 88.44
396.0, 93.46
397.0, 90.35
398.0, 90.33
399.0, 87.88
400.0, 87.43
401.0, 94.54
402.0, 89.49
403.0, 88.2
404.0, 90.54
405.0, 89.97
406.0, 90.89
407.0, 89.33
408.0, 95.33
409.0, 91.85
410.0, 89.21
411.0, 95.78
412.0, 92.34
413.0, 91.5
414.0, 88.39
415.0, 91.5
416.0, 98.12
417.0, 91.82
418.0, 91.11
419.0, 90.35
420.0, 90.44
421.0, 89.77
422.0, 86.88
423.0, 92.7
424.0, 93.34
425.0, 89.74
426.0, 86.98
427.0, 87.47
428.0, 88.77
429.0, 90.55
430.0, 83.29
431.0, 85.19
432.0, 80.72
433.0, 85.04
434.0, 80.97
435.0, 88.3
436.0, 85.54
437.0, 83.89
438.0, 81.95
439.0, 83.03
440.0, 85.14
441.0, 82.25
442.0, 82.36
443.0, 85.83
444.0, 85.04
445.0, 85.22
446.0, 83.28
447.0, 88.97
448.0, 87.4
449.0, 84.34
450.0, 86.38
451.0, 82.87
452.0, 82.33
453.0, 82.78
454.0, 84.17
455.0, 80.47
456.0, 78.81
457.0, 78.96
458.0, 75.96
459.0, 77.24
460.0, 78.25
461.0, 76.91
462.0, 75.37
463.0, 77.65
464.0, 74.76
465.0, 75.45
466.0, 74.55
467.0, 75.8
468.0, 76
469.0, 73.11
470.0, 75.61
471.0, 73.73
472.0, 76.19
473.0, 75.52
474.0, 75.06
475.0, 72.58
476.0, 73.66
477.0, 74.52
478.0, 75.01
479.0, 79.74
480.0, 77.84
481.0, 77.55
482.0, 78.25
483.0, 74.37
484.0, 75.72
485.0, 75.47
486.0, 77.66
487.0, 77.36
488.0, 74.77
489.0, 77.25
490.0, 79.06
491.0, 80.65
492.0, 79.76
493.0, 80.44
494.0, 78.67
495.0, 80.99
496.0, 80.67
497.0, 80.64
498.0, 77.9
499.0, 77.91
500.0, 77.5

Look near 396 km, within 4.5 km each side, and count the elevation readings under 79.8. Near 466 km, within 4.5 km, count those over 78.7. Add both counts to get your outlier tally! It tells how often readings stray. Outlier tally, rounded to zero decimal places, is 0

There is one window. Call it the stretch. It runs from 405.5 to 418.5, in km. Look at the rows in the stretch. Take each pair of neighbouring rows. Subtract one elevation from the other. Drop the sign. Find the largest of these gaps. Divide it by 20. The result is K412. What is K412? 0.33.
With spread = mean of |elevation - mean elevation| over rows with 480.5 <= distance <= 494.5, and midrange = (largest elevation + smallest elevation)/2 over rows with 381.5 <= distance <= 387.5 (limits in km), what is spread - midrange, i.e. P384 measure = -100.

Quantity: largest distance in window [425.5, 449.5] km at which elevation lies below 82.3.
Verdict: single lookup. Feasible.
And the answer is 441.0 km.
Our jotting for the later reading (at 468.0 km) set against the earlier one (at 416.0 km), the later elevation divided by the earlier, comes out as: 0.77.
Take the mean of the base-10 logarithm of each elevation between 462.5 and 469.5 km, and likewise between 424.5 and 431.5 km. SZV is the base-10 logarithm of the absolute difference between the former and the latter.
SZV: -1.2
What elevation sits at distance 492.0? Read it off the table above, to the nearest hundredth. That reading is 79.76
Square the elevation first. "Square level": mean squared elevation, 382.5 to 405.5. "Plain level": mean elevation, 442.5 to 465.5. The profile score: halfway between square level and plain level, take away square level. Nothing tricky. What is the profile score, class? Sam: -4266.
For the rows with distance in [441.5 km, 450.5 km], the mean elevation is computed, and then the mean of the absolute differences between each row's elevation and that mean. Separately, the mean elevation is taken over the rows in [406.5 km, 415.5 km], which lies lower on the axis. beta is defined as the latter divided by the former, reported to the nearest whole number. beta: 60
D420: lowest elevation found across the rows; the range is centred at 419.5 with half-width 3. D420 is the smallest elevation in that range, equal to 86.88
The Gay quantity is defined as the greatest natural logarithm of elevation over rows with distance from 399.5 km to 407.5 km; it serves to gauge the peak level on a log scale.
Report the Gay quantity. 4.55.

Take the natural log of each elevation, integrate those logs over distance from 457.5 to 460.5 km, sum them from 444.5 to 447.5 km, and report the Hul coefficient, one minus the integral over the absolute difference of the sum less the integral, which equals -40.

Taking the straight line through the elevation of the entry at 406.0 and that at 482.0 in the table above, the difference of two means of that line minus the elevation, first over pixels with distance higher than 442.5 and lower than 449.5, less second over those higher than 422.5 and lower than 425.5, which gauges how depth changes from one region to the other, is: 3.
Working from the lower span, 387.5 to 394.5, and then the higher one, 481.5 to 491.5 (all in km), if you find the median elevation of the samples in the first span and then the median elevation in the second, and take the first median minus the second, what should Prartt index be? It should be 13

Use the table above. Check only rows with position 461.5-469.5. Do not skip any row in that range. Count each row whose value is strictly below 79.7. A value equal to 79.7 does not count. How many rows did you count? 8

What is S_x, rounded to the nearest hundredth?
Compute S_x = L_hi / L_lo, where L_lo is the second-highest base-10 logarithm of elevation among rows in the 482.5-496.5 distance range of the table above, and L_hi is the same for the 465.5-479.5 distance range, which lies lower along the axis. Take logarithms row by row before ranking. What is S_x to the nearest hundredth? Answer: 0.99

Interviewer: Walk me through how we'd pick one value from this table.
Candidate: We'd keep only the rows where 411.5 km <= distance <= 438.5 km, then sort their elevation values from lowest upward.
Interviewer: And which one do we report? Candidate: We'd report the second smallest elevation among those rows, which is 80.97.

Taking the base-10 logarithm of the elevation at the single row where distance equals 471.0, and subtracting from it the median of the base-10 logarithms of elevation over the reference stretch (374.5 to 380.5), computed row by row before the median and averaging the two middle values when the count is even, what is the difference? -0.13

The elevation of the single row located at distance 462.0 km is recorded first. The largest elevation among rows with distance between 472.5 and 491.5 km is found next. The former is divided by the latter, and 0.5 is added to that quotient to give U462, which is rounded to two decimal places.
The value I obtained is 1.43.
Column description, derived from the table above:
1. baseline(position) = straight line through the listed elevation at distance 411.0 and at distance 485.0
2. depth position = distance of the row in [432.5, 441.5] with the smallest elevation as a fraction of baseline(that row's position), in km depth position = 434.0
